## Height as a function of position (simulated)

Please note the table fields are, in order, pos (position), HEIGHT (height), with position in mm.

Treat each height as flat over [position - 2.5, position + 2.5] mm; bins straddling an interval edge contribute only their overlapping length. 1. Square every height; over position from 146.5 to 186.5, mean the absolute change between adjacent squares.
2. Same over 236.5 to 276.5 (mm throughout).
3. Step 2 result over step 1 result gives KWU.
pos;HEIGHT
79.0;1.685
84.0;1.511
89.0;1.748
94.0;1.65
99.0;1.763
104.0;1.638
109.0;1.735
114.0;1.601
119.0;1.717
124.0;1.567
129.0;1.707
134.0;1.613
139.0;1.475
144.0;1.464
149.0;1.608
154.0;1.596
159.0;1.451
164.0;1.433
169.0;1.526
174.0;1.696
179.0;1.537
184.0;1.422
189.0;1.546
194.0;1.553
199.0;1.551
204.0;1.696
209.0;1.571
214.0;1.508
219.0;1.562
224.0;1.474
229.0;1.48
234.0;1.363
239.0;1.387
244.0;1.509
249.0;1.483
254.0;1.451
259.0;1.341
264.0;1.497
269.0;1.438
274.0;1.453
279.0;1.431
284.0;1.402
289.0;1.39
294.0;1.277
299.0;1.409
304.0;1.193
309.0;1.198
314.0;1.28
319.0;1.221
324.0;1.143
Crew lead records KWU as 0.68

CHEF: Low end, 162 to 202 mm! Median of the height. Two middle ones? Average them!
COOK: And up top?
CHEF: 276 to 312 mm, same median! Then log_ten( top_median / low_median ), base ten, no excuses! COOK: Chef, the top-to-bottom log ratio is -0.045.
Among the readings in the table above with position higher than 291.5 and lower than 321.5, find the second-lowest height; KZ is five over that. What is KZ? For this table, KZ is 4.17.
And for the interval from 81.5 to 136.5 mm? 3.19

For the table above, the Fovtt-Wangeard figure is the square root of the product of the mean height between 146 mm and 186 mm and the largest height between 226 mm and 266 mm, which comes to 1.52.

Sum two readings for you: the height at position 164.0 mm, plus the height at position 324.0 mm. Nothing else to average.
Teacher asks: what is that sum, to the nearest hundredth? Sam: 2.58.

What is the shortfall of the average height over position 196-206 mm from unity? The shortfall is -0.62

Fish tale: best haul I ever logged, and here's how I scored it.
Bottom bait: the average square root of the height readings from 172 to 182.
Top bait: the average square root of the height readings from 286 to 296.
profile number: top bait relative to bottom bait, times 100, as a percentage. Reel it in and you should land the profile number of 91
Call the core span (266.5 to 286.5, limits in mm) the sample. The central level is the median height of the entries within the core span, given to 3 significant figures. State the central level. 1.43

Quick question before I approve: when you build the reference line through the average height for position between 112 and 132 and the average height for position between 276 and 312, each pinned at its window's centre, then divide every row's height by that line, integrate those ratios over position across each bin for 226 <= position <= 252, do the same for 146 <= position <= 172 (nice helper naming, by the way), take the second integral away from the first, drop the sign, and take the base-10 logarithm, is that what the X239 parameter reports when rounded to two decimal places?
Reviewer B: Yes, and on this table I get 0.06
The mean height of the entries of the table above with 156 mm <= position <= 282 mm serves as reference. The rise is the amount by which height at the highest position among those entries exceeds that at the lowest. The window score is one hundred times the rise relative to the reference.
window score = -1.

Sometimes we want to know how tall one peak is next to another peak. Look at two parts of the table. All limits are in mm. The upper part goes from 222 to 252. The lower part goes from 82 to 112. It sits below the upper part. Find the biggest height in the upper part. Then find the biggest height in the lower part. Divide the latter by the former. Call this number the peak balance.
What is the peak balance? 1.17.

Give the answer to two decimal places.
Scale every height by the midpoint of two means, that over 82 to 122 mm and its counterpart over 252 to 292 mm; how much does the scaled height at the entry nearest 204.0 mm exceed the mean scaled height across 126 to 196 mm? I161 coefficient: 0.10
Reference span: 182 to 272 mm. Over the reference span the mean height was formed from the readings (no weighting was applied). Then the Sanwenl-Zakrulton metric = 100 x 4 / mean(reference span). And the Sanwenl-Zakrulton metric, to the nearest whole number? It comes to 268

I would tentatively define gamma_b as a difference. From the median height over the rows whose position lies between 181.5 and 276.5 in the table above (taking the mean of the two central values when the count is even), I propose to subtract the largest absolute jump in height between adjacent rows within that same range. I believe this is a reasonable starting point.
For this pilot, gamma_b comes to 1.33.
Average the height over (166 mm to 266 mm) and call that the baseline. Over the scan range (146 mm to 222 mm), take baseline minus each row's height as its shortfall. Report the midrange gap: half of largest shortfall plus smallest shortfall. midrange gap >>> -0.05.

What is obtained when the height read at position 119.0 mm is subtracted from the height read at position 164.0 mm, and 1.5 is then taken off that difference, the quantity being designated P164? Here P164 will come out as -1.78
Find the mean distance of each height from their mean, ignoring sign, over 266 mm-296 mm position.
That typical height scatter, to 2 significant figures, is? 0.043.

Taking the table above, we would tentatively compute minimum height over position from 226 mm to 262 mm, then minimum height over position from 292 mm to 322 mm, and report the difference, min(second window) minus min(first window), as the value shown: -0.15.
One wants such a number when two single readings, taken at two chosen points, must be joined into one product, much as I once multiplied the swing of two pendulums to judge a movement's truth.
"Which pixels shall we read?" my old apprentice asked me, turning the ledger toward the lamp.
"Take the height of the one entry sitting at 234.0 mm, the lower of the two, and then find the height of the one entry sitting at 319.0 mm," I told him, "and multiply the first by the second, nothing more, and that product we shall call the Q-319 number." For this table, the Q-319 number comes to 1.7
